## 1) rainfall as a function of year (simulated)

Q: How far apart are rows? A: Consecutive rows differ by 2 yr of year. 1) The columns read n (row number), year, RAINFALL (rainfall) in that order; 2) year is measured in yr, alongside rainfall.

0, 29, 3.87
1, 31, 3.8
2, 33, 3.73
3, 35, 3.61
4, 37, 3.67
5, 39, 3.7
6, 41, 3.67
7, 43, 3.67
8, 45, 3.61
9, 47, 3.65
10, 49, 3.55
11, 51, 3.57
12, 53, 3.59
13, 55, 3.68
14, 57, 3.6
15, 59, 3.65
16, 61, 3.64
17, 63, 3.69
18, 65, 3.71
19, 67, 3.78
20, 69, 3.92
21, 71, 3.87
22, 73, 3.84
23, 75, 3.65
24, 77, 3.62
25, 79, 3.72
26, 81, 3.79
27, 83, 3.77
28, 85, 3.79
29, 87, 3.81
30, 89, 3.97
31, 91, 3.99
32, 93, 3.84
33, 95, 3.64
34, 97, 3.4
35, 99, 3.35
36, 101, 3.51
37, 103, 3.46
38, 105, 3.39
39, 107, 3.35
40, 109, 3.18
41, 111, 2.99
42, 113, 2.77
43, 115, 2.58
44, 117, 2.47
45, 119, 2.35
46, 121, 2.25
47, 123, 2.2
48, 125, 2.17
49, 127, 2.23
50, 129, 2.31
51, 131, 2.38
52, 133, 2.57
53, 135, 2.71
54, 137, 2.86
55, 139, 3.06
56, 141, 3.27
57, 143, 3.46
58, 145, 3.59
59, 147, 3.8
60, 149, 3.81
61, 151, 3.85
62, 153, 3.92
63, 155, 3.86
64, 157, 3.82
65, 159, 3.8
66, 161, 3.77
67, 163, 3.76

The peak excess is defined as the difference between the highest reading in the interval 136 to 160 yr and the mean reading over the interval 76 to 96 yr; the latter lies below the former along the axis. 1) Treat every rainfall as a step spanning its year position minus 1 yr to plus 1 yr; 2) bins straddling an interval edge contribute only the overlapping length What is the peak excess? 0.13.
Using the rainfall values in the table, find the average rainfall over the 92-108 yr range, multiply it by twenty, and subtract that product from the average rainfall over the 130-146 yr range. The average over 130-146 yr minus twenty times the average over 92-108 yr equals -67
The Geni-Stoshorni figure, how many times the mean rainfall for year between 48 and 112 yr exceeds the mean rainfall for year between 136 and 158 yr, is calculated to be 1.02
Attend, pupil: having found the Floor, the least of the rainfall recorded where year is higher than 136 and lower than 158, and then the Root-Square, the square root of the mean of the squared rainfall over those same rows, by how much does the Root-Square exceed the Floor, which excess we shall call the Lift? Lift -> 0.73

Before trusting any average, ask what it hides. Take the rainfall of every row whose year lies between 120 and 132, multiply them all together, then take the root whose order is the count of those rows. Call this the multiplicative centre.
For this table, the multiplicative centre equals 2.26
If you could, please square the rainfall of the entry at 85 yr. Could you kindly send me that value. 14.4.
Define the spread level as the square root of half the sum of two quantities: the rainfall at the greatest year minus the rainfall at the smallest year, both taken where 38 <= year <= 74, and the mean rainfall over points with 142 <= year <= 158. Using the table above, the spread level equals 1.40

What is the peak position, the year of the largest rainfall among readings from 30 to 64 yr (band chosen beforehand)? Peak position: 31 yr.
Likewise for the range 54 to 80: 69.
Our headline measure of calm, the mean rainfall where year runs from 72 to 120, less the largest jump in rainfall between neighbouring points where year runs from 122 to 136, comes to 3.24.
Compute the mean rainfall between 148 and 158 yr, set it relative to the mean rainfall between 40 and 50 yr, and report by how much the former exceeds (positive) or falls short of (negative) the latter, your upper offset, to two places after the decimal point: 0.22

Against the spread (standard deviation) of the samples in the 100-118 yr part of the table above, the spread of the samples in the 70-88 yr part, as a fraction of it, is 0.21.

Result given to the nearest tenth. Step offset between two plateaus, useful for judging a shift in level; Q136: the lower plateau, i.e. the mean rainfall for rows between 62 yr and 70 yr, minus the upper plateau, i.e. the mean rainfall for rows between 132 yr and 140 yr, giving 1.0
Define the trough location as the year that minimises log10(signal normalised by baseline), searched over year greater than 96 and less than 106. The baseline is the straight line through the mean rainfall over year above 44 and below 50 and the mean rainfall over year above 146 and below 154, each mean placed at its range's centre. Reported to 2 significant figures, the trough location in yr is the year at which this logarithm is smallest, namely 99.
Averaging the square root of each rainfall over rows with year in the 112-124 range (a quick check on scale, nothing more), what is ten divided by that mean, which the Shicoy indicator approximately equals 6.41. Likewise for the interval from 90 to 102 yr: 5.26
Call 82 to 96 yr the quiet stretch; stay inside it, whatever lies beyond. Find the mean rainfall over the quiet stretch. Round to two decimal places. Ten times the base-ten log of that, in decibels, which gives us 5.83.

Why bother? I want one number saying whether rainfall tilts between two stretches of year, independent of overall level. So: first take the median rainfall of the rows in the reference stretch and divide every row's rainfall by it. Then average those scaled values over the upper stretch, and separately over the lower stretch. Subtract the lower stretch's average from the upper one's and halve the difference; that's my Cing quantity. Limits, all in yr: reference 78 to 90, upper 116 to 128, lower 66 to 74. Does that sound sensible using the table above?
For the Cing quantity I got -0.21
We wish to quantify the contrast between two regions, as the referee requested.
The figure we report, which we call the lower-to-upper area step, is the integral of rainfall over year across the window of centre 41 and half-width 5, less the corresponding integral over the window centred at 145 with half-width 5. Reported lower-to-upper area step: 1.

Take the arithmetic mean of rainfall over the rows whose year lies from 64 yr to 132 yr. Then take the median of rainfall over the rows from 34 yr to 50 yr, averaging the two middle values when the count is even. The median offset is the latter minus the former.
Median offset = 0.39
